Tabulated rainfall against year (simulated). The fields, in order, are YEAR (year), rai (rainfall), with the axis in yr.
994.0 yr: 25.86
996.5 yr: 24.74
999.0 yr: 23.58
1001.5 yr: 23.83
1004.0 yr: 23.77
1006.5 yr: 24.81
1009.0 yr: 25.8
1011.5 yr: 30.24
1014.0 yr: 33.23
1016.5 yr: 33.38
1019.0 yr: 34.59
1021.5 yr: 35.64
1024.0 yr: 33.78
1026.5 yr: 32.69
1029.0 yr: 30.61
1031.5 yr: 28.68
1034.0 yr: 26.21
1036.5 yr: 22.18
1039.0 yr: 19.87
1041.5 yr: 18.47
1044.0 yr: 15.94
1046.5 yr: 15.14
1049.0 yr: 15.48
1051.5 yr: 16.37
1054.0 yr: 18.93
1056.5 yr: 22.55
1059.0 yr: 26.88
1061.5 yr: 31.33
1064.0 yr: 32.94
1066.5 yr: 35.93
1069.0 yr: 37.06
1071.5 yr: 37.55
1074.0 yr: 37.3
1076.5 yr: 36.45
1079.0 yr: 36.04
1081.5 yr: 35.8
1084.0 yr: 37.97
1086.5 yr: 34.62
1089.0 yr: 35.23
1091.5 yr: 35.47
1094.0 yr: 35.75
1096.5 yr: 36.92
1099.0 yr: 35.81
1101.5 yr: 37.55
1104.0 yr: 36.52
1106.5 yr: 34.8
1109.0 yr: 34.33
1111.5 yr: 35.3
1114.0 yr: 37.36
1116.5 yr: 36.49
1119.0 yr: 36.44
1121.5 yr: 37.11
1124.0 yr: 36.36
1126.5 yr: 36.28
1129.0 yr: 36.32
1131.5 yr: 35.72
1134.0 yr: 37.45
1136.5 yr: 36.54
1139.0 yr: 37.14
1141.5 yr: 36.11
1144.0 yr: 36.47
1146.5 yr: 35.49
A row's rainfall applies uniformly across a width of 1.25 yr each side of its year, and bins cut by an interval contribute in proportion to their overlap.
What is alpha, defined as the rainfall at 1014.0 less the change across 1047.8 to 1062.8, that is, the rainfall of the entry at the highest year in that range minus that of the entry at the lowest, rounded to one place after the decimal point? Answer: 17.4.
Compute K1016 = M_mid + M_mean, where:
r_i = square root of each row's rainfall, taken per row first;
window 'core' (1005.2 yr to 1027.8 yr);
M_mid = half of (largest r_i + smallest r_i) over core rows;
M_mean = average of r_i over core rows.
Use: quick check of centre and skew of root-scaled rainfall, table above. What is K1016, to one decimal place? 11.1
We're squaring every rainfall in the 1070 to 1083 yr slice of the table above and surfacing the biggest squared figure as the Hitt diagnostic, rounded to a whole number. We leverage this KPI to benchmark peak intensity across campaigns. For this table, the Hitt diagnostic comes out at 1410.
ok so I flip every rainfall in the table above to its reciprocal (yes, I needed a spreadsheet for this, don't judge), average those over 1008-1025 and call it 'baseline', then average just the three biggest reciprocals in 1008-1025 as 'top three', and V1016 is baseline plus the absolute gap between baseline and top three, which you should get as 0.0340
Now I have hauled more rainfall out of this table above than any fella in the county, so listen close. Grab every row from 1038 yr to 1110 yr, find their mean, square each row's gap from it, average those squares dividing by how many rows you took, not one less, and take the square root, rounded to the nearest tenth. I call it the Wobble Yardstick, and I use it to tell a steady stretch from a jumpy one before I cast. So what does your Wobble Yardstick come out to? 8.2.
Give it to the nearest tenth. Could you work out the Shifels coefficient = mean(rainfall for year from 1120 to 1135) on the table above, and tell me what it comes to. 36.5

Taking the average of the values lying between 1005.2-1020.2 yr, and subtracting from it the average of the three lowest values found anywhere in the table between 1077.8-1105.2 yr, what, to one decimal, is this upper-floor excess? -4.8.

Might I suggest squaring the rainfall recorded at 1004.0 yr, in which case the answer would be 565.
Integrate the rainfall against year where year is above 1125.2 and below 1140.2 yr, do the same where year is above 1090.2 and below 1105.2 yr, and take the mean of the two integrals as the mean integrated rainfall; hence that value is 547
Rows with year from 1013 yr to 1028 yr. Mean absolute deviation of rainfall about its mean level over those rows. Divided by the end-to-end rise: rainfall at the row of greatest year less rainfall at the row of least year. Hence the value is -1.5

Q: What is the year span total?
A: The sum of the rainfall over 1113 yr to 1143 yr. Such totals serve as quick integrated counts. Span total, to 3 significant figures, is 439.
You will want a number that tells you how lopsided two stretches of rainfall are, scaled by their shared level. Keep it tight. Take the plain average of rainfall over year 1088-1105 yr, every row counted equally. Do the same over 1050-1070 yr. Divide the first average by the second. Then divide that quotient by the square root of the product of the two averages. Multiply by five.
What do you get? 0.21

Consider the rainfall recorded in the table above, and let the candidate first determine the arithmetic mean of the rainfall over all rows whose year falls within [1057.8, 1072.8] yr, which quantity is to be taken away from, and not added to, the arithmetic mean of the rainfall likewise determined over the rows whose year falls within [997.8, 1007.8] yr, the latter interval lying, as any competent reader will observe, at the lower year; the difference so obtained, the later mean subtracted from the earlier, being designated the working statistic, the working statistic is -9.6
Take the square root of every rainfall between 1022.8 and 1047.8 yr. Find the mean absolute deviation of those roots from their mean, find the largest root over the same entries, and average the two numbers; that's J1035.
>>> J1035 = 3.22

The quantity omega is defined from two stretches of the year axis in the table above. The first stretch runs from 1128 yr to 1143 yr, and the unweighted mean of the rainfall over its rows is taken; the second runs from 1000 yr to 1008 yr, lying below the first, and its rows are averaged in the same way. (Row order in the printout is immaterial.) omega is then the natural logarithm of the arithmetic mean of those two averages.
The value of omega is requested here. 3.41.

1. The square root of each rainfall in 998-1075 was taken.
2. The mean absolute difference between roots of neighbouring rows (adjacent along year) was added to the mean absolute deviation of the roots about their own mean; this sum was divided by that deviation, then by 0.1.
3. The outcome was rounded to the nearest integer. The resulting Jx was 13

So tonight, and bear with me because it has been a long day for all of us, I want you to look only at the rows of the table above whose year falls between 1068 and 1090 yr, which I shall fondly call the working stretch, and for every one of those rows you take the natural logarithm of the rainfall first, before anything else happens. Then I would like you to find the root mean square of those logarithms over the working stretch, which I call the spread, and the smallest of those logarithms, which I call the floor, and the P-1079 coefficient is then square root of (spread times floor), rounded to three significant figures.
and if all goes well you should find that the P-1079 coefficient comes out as 3.57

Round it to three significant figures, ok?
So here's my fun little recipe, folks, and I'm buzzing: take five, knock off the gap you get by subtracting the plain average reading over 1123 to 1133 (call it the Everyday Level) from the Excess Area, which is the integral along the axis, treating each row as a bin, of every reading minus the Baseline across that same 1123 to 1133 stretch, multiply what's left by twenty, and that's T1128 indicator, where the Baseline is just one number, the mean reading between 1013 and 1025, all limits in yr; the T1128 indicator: 414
